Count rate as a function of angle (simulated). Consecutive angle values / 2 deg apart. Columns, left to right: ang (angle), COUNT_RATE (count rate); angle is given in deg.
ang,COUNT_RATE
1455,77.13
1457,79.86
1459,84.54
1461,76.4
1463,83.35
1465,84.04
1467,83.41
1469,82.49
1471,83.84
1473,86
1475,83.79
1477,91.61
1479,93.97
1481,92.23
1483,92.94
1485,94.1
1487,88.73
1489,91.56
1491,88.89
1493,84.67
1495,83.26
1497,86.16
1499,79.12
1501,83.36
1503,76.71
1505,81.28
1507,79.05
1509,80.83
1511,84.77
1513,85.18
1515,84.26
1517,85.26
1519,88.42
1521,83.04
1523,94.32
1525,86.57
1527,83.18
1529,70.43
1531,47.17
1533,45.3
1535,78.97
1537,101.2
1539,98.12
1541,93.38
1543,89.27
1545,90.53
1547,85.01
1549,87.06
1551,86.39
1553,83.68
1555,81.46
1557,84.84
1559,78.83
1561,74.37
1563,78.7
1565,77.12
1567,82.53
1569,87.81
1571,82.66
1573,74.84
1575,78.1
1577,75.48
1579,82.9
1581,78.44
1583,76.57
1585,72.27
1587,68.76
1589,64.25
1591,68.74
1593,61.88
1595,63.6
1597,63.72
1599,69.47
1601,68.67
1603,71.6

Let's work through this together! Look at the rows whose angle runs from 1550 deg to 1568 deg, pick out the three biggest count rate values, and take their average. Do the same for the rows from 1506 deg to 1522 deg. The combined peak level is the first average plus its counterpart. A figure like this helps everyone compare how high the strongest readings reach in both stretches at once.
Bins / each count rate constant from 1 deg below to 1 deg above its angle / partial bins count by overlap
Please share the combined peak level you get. 171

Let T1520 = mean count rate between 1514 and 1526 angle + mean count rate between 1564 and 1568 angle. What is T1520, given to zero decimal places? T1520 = 167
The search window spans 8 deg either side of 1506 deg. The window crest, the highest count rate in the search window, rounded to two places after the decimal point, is 85.18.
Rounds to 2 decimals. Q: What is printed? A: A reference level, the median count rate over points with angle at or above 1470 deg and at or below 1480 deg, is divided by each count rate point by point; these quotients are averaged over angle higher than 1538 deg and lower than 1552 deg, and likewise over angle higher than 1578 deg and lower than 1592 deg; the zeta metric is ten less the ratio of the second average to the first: 8.76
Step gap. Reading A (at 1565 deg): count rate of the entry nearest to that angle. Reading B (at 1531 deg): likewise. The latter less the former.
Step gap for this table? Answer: -30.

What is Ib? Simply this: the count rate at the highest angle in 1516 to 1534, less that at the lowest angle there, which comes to -40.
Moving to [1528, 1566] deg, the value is 7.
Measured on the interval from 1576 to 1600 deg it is -6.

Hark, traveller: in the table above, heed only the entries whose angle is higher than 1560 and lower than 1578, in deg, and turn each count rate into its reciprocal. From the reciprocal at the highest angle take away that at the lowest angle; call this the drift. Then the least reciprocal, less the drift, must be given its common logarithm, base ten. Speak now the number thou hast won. -1.94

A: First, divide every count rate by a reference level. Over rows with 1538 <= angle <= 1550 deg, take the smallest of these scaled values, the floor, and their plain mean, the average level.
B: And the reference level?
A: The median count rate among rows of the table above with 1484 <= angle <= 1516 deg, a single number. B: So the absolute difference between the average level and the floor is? 0.066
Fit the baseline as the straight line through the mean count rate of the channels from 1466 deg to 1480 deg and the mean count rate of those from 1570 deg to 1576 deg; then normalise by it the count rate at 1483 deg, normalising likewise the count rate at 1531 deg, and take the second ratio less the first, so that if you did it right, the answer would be -0.51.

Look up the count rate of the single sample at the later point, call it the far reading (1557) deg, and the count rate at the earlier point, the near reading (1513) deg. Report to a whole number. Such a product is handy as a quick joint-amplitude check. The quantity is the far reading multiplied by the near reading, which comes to 7227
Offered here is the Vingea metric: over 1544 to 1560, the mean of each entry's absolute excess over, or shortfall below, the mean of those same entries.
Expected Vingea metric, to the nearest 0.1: 2.6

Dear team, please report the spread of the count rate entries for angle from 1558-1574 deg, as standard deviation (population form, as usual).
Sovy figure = 4.2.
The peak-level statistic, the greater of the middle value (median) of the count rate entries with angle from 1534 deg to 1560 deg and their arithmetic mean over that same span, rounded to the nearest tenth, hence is 87.6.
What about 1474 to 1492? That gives 91.6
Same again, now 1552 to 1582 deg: 80.1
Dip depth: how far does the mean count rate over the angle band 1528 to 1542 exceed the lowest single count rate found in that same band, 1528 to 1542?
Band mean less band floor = 31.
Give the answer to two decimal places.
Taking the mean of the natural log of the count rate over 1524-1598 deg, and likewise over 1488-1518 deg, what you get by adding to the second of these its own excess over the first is 4.51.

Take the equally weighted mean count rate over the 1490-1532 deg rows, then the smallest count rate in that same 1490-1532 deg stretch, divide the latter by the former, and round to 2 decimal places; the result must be 0.58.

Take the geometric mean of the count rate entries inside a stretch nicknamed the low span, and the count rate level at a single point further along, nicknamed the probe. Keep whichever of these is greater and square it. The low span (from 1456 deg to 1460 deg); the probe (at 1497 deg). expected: 7424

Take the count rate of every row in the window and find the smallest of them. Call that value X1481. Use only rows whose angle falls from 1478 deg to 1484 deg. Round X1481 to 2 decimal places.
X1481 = 92.23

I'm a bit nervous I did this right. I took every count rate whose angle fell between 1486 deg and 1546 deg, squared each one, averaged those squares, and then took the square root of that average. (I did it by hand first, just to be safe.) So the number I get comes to 84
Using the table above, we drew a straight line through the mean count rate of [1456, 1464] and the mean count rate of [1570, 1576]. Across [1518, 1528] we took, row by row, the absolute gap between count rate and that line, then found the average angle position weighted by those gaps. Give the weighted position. 1522.7 deg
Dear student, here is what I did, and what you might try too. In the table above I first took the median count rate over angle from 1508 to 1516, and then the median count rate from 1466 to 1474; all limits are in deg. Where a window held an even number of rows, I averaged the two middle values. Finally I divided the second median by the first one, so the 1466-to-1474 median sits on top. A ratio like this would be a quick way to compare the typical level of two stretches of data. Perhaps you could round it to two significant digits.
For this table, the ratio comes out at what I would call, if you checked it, 0.99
